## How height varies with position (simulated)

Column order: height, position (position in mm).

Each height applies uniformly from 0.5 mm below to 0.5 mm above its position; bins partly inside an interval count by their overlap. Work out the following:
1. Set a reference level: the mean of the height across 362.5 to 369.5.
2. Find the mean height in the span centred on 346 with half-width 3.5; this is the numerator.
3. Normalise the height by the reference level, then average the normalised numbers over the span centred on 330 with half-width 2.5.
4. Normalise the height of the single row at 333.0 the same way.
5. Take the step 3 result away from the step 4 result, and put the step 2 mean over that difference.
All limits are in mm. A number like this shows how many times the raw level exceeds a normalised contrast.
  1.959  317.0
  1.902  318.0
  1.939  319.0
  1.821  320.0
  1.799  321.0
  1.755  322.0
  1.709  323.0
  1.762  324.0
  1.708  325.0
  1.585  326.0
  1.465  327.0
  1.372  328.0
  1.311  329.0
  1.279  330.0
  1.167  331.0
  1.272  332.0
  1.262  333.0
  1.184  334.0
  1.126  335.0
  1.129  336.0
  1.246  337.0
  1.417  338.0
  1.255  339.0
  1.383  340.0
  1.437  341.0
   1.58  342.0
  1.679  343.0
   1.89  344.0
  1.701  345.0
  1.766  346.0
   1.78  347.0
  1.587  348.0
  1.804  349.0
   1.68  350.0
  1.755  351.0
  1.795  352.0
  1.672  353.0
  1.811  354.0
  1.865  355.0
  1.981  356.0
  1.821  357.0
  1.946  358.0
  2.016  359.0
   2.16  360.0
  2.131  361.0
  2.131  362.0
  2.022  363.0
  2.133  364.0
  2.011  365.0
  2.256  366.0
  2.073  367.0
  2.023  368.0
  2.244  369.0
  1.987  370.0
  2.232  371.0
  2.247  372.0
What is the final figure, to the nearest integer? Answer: -202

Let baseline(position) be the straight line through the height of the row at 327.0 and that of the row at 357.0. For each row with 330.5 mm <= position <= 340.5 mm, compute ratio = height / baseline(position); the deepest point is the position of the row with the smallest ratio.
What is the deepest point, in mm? 336.0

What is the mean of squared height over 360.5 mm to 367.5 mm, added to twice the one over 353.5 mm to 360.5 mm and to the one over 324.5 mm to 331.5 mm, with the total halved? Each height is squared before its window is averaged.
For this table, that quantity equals 7.0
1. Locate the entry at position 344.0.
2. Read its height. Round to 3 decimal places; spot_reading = 1.890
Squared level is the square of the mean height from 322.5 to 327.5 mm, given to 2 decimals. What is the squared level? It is 2.71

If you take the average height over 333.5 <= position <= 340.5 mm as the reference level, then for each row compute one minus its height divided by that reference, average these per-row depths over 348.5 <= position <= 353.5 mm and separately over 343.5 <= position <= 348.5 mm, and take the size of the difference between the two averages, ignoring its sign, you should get 0.0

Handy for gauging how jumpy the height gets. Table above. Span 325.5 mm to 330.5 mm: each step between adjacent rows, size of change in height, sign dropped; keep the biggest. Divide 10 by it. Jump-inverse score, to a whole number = 83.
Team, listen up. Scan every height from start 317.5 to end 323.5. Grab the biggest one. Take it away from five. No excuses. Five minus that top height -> 3.1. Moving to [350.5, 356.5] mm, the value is 3.0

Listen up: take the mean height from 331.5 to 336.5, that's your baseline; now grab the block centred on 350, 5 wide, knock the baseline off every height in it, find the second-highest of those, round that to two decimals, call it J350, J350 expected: 0.60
